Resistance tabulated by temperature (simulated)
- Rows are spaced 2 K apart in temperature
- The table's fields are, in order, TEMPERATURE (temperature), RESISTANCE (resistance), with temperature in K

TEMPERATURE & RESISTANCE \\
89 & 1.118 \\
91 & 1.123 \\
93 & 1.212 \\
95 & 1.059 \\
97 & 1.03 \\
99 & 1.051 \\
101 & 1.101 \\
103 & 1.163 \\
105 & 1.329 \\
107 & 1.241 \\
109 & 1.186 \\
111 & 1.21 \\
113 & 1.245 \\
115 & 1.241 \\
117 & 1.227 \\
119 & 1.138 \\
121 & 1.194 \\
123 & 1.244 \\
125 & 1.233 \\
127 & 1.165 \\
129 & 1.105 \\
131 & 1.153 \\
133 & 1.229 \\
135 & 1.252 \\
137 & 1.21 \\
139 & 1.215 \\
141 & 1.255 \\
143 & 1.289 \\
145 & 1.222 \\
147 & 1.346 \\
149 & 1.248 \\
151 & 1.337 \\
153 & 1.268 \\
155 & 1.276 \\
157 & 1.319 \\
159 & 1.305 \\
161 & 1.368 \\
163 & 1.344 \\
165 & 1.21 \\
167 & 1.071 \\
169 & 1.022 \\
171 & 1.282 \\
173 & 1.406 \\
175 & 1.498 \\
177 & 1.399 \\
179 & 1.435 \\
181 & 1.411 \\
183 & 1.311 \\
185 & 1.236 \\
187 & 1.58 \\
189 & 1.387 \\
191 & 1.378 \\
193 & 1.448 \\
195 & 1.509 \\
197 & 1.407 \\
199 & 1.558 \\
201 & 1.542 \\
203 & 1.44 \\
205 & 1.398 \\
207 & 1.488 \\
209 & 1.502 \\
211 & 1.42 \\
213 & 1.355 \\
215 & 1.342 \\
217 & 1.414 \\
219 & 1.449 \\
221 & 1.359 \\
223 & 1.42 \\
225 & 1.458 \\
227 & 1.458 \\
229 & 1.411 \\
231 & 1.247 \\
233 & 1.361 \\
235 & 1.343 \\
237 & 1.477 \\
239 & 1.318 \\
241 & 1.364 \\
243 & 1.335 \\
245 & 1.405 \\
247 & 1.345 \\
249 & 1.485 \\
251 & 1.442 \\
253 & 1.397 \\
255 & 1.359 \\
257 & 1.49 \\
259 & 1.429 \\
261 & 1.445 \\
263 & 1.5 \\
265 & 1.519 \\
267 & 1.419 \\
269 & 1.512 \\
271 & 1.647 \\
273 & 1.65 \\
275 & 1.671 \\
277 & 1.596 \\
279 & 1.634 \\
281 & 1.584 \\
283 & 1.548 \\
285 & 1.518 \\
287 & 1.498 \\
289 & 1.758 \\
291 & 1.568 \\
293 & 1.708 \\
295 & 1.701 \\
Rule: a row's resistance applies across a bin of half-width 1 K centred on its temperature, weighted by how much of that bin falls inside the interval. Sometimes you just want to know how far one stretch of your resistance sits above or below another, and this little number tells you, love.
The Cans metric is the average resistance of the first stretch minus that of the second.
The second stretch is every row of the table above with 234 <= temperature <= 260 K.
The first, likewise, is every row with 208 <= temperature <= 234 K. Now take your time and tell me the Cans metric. 0.00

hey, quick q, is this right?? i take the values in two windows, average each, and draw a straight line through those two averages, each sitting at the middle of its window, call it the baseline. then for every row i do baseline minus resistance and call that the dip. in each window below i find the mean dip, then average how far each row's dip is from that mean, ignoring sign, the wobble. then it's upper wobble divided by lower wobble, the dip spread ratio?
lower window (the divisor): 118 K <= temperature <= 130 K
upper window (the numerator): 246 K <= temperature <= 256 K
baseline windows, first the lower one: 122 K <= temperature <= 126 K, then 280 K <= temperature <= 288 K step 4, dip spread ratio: 1.0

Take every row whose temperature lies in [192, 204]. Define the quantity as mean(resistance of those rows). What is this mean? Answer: 1.48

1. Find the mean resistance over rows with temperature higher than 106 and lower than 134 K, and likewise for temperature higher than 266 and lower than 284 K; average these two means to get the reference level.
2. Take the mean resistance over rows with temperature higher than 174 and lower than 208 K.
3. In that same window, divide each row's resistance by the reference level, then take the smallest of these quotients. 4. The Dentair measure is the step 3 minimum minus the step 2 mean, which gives -0.55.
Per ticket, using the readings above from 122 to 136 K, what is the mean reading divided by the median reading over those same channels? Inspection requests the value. 0.974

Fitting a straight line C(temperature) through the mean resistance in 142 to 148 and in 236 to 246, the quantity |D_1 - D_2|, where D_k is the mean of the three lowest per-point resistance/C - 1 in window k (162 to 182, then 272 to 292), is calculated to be 0.227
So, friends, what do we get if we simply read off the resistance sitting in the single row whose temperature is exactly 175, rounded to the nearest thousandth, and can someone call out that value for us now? 1.498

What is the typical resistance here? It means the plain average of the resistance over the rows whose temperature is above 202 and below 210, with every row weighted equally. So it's 1.46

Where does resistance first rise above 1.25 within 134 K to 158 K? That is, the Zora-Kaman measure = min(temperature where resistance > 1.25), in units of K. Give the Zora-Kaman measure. 135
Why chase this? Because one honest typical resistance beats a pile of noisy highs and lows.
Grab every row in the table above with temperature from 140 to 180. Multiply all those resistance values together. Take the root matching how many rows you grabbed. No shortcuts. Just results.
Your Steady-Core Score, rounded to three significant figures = 1.29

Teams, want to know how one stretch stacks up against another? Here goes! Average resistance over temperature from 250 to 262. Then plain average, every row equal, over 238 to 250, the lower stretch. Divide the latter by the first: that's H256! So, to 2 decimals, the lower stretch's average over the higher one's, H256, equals 0.96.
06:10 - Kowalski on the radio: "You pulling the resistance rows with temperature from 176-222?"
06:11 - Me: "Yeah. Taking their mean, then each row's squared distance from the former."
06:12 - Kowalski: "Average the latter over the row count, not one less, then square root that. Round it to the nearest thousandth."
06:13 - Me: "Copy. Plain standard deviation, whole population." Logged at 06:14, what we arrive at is 0.079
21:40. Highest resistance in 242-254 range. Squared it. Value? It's 2.2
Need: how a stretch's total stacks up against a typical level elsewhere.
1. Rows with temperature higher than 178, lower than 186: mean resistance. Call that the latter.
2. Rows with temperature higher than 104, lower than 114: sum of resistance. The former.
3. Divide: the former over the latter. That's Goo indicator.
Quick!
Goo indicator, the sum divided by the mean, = 4.6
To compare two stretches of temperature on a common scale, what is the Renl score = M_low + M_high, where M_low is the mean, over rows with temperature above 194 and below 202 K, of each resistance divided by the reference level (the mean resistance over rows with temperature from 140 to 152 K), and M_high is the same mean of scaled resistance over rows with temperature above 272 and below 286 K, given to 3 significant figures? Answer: 2.42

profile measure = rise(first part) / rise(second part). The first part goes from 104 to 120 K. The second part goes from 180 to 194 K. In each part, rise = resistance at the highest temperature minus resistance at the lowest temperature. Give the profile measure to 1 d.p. -5.2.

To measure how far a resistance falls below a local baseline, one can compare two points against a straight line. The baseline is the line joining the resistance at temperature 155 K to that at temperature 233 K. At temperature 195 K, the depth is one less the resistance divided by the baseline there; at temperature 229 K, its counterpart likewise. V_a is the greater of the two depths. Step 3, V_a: -0.040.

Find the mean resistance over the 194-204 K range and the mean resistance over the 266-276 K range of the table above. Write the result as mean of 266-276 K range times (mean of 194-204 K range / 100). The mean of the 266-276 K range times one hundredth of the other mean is 0.024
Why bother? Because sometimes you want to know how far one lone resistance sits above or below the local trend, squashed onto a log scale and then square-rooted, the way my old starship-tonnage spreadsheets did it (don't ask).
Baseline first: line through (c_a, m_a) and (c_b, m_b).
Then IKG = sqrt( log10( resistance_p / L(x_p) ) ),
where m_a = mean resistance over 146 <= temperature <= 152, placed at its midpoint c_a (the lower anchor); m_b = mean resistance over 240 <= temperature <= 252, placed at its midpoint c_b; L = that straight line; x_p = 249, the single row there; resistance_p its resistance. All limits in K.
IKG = 0.16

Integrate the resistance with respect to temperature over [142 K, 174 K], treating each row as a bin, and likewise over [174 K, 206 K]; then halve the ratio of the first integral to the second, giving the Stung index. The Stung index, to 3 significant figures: 0.443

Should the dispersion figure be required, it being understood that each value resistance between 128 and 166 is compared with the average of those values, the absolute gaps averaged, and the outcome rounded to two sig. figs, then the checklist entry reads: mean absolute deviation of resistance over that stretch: 0.053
